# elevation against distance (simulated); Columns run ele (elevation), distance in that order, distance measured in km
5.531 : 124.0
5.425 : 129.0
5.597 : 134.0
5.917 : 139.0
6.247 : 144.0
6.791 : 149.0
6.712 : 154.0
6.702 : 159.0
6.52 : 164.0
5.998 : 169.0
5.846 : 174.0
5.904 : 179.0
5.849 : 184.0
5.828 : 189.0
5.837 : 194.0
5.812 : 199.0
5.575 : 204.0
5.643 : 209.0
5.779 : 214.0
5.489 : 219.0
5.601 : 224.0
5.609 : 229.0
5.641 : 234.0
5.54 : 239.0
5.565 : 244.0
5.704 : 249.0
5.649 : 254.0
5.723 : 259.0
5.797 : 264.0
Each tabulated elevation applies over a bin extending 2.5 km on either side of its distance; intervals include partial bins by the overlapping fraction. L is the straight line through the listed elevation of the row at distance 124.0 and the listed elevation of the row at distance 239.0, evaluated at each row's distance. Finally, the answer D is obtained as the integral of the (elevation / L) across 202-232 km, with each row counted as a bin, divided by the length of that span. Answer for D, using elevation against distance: 1.01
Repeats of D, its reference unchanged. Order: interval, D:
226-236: 1.02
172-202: 1.06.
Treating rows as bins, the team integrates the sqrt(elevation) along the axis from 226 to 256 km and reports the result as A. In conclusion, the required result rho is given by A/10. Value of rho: 7.1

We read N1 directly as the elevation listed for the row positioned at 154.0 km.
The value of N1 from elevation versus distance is 6.712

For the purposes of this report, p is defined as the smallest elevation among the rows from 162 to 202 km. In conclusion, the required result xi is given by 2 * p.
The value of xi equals 11.62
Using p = 5.812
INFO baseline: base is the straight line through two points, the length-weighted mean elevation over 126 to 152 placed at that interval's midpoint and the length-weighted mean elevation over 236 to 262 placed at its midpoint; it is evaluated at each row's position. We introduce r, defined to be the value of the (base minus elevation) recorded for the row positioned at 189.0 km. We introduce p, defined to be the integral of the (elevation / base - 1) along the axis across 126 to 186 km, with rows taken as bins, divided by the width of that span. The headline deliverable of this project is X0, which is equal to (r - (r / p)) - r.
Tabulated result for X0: 0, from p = 0.030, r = 0.01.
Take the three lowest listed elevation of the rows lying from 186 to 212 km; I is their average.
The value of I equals 5.68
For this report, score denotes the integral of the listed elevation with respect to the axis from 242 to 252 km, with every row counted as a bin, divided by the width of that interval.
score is 5.64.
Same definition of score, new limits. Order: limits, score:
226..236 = 5.62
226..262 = 5.63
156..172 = 6.40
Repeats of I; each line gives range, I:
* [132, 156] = 5.92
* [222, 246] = 5.57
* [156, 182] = 5.92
